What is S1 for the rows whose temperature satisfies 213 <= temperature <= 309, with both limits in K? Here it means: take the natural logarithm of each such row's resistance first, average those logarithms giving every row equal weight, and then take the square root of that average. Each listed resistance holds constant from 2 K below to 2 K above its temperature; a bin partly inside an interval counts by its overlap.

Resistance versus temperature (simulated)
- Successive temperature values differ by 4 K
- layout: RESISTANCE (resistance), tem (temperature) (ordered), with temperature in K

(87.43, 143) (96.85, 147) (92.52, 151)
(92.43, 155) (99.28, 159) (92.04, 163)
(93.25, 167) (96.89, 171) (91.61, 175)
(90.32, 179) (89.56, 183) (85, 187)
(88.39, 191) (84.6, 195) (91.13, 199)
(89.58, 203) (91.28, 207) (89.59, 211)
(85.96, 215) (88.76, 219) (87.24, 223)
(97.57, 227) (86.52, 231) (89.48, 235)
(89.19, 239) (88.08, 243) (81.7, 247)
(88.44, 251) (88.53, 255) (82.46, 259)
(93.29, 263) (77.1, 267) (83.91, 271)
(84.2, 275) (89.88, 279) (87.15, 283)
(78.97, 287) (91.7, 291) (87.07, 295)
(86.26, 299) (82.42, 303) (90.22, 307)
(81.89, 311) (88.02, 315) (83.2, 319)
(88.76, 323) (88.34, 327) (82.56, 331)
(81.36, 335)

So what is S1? 2.11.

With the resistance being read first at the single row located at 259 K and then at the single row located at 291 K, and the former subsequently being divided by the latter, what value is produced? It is 0.90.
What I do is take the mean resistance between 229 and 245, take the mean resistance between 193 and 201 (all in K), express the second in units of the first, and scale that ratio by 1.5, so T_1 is 1.49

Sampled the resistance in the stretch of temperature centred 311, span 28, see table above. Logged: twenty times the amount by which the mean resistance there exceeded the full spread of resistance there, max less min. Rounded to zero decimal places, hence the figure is 1550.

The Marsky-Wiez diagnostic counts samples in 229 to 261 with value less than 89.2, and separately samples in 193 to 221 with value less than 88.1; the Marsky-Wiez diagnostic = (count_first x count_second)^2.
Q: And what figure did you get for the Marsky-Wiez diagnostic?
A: 196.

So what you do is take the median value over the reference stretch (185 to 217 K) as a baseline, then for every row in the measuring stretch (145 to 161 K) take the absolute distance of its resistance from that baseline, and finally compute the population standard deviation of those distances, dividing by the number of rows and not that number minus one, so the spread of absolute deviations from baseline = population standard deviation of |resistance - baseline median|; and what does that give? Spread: 2.9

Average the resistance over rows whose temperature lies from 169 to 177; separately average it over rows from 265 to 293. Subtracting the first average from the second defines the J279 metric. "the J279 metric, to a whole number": -10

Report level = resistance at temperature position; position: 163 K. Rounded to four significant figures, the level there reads 92.04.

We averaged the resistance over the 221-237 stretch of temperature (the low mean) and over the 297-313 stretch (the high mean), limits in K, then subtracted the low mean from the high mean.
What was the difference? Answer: -5.0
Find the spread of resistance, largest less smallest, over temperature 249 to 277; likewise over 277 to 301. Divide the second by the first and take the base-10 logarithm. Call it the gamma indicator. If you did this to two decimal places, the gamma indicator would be -0.10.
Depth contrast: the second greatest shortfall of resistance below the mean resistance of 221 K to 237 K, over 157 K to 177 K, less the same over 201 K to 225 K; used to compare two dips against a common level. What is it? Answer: -5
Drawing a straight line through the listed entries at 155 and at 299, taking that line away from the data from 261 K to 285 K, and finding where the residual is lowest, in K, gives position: 267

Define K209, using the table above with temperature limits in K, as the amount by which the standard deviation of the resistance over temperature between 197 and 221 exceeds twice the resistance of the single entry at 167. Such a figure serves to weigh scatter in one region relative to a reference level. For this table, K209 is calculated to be -185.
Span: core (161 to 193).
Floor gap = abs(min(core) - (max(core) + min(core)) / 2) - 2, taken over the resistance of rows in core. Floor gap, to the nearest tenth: 3.9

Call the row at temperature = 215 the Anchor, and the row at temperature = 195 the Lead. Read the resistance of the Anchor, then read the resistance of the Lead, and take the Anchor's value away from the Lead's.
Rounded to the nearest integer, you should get -1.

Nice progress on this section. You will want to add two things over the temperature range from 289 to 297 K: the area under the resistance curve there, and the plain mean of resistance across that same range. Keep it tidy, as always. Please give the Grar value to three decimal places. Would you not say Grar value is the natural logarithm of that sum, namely 6.690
